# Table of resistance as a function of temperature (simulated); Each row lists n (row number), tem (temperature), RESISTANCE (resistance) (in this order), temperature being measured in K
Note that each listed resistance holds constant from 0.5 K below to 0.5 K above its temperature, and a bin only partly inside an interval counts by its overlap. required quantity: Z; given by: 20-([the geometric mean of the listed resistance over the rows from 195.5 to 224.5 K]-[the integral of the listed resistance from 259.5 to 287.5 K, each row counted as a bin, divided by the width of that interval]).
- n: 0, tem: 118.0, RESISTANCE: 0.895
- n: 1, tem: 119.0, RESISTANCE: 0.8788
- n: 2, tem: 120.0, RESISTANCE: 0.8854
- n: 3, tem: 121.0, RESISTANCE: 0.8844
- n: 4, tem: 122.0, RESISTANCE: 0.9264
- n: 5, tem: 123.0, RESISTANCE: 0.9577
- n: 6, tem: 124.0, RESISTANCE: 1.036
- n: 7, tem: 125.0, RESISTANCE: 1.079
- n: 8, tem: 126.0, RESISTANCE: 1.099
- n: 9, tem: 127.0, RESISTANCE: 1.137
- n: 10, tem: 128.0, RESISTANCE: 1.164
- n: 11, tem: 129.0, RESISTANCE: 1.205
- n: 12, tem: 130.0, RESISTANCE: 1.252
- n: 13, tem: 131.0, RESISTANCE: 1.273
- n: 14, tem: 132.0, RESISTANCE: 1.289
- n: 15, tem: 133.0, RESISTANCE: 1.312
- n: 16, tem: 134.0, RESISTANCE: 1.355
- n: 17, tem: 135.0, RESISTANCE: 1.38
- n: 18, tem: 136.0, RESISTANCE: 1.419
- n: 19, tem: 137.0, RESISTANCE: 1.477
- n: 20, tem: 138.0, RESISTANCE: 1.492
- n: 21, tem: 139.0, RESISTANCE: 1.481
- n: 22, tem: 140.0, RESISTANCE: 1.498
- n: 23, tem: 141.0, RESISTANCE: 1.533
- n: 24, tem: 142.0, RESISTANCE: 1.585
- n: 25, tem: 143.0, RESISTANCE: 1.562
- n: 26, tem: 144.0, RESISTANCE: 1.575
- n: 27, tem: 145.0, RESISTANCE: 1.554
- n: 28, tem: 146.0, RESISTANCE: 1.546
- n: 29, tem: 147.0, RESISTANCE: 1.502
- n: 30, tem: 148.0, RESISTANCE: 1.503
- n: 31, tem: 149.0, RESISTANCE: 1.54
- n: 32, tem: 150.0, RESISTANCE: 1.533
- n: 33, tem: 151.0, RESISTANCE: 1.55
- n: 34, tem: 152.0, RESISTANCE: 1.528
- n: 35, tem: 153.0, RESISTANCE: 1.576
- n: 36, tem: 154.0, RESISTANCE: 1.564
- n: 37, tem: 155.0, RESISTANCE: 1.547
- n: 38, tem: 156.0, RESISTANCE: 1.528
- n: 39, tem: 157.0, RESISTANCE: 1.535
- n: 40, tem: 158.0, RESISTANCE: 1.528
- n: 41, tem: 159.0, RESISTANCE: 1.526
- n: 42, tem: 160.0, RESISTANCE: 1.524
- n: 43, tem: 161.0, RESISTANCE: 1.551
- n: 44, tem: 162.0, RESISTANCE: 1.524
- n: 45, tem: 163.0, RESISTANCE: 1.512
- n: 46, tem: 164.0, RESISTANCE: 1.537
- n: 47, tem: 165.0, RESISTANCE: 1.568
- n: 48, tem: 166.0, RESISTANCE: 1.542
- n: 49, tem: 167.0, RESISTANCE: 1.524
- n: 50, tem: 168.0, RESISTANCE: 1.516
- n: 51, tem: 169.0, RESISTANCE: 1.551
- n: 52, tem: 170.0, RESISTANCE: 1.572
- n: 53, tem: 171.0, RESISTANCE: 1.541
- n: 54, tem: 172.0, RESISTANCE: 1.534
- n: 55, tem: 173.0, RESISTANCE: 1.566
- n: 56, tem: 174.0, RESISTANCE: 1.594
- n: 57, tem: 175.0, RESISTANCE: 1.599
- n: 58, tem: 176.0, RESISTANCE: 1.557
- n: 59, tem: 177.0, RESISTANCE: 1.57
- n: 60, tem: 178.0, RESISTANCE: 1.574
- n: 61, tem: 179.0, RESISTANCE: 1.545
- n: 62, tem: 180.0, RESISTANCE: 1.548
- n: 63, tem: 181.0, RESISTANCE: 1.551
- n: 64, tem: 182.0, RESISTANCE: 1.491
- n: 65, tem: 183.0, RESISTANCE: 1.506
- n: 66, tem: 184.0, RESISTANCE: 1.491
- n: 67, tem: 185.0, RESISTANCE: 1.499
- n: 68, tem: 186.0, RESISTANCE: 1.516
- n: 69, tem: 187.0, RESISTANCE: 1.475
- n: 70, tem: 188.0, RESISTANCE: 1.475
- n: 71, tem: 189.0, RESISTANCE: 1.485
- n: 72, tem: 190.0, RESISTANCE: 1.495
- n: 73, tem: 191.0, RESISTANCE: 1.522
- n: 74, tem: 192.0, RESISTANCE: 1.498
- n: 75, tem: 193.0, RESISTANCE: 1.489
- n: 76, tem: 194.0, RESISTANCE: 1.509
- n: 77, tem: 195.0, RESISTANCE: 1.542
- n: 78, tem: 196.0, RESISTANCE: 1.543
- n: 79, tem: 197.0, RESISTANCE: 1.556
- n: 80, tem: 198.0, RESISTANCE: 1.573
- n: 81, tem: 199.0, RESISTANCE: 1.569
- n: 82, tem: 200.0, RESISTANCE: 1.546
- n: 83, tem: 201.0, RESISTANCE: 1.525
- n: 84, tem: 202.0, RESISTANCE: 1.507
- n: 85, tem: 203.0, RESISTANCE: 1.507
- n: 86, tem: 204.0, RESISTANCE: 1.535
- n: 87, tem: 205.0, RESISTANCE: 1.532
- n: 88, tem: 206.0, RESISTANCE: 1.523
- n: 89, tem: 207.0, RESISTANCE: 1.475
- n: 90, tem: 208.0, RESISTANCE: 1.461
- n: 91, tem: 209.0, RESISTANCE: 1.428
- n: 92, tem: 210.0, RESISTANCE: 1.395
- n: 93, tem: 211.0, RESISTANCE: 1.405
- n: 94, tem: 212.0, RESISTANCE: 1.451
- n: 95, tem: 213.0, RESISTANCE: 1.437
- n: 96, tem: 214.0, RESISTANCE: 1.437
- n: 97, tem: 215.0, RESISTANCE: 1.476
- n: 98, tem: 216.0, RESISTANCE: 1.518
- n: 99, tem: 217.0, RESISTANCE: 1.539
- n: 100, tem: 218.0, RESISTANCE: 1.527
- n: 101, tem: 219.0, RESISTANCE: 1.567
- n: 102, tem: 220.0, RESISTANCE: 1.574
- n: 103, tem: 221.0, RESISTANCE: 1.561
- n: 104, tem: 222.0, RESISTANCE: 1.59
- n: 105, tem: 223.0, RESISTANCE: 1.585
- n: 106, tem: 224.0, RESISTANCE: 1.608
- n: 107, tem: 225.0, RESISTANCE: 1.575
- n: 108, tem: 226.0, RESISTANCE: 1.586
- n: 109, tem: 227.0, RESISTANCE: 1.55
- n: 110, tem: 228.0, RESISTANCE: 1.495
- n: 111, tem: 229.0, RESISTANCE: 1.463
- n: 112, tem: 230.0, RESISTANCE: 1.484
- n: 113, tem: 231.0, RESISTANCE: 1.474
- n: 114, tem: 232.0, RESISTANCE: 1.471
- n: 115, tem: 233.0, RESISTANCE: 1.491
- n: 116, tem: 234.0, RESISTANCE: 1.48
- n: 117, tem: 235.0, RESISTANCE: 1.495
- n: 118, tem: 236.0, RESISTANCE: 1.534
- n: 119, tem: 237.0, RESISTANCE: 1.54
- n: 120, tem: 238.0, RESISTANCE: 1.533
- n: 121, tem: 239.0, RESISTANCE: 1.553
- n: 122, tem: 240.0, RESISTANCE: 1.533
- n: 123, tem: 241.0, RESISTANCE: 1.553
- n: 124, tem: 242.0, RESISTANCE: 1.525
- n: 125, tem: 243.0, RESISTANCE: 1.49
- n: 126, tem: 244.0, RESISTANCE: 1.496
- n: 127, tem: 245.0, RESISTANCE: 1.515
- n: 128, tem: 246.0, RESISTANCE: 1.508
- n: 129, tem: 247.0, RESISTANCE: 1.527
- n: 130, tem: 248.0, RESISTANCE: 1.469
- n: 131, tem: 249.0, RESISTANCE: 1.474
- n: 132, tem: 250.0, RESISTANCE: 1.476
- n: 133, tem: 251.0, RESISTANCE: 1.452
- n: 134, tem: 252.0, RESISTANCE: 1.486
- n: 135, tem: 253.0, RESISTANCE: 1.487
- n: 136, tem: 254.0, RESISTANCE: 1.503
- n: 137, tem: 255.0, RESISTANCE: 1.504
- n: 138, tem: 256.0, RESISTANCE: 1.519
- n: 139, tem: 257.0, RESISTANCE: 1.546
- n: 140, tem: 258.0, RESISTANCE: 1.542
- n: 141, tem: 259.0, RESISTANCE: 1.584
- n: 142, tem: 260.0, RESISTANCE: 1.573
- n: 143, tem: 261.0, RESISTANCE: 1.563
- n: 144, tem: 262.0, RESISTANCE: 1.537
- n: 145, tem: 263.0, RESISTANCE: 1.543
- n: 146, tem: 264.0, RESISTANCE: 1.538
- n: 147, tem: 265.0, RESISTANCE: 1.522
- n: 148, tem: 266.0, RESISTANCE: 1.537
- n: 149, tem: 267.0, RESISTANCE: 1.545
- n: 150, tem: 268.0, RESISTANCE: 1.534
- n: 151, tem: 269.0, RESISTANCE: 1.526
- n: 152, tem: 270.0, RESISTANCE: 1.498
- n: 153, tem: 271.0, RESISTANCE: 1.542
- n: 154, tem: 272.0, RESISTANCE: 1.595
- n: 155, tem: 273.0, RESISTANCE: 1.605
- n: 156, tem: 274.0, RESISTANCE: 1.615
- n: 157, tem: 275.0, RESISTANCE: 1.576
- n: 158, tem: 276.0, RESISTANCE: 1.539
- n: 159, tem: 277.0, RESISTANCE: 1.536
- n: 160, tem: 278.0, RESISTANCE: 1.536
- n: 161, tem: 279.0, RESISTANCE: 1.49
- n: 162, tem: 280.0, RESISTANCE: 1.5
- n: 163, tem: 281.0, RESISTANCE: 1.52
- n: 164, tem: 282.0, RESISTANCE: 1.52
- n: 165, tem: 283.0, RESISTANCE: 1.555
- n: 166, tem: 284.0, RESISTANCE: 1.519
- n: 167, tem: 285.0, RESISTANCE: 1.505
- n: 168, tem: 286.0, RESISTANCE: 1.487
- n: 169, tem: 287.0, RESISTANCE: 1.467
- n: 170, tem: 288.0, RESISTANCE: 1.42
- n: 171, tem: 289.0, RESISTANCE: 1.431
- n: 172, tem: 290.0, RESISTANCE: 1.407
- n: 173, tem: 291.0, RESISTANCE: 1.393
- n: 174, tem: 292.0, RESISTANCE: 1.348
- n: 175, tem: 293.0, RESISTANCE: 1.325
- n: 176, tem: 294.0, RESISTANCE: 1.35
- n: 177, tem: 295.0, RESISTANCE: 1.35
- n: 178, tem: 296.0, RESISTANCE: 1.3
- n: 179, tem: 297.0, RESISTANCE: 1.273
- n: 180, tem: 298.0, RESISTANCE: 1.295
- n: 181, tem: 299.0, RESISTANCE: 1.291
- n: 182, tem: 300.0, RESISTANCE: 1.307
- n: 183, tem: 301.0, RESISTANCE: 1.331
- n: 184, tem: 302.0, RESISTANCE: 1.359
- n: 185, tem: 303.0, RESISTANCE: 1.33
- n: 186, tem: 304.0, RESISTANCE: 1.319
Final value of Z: 20.02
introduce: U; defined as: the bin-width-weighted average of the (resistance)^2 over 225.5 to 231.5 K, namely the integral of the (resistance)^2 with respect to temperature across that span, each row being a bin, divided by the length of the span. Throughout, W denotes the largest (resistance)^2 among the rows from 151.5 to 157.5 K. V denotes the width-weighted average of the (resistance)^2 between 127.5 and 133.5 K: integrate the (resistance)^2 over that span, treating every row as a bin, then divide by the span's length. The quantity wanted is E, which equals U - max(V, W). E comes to -0.21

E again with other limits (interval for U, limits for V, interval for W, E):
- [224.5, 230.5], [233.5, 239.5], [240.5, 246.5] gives -0.08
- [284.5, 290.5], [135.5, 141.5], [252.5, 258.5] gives -0.28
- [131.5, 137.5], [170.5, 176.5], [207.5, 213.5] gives -0.56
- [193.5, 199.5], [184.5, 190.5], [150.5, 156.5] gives -0.08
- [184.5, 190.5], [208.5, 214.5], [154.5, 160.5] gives -0.17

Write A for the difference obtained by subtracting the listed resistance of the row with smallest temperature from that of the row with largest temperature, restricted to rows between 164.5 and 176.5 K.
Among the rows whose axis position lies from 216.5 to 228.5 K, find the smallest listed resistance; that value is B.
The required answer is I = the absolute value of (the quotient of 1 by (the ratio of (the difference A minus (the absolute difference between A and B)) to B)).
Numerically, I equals 0.99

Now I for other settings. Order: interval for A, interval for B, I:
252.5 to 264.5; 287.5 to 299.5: 1.09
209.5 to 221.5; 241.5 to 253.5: 1.30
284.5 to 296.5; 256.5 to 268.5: 0.79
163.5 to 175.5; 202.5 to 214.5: 1.10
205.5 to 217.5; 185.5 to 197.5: 1.02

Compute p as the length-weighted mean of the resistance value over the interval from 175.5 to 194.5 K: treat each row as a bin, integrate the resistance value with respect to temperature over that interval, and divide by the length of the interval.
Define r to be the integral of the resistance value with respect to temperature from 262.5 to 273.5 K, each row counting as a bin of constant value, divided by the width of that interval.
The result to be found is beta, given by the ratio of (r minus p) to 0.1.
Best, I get 0.3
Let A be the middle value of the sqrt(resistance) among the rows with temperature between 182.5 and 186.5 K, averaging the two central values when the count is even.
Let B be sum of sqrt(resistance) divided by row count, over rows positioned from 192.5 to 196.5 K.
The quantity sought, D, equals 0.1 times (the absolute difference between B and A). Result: 0.0007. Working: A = 1.226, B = 1.23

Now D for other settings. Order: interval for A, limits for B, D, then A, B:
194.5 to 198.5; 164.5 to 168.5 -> 0.0005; 1.245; 1.24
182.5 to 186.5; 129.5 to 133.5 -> 0.0094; 1.226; 1.13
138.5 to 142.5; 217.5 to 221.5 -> 0.0017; 1.231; 1.25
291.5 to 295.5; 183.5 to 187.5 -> 0.0061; 1.161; 1.22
